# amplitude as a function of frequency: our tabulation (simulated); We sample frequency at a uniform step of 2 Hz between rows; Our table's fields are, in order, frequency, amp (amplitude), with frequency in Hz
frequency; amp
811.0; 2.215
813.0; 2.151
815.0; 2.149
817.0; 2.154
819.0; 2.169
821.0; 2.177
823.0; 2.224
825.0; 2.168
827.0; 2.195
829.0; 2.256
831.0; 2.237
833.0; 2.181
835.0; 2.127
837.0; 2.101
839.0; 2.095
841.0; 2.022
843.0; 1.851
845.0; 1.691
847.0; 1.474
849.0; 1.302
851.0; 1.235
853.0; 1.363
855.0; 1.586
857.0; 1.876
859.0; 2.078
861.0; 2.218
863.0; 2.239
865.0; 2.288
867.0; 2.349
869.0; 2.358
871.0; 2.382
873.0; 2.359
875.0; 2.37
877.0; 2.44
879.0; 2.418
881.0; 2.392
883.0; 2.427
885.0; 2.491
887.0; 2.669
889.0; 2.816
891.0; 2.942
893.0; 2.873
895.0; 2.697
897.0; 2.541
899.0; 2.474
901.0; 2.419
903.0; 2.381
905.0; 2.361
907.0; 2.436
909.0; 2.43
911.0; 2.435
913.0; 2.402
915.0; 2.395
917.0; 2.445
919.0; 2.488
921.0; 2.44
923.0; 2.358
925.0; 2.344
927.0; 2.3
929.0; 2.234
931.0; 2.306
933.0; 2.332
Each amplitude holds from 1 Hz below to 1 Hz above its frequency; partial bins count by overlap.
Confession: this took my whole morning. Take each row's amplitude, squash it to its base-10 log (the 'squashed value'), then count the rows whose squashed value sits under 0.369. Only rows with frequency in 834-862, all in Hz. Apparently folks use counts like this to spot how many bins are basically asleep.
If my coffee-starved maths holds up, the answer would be 14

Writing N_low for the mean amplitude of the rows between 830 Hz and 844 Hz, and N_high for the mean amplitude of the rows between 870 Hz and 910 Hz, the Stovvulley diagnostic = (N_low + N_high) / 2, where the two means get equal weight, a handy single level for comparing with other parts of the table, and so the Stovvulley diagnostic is 2.30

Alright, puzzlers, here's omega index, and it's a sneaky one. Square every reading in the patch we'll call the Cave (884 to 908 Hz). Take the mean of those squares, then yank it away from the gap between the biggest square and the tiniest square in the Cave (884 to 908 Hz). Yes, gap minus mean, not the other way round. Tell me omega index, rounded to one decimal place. -3.7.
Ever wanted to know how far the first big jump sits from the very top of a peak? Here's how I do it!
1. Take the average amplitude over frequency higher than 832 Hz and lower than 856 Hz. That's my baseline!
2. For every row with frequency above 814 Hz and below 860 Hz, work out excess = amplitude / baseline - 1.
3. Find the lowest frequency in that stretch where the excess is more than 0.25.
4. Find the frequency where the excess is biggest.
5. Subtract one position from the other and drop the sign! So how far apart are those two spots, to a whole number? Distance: 6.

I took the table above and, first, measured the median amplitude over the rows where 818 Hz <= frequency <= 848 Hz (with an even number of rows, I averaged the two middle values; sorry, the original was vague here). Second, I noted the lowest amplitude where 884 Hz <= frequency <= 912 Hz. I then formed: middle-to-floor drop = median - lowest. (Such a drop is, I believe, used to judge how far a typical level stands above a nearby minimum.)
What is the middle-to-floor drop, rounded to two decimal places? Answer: -0.19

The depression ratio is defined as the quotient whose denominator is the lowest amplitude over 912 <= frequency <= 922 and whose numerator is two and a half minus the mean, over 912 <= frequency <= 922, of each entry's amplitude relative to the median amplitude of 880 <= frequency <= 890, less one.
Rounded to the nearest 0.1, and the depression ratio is 1.1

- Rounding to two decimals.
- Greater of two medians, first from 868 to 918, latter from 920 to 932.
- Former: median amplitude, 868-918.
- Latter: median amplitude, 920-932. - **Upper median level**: 2.43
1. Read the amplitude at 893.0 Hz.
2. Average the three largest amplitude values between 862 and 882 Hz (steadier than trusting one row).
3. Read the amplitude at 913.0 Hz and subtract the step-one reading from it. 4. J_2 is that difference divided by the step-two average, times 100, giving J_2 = -19.5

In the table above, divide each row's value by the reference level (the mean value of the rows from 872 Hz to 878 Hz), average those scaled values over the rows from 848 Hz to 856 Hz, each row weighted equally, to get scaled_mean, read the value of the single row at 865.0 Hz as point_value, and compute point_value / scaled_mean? 4.0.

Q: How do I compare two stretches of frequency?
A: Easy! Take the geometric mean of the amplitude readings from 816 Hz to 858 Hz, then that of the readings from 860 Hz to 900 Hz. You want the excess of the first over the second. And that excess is -0.6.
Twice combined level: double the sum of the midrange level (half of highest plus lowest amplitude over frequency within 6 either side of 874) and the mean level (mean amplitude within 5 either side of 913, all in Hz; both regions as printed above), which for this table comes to 9.6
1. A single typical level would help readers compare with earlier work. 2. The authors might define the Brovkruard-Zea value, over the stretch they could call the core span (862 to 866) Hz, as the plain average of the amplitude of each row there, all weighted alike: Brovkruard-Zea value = 2.26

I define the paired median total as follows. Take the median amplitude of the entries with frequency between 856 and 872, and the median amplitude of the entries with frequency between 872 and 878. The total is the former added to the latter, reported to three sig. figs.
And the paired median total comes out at 4.63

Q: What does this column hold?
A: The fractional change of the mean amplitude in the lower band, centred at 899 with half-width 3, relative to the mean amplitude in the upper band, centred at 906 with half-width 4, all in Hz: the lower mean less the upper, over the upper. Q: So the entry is 0.03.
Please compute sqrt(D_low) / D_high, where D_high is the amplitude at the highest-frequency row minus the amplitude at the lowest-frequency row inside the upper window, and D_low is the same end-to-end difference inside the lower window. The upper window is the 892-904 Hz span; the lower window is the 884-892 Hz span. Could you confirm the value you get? -1.4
